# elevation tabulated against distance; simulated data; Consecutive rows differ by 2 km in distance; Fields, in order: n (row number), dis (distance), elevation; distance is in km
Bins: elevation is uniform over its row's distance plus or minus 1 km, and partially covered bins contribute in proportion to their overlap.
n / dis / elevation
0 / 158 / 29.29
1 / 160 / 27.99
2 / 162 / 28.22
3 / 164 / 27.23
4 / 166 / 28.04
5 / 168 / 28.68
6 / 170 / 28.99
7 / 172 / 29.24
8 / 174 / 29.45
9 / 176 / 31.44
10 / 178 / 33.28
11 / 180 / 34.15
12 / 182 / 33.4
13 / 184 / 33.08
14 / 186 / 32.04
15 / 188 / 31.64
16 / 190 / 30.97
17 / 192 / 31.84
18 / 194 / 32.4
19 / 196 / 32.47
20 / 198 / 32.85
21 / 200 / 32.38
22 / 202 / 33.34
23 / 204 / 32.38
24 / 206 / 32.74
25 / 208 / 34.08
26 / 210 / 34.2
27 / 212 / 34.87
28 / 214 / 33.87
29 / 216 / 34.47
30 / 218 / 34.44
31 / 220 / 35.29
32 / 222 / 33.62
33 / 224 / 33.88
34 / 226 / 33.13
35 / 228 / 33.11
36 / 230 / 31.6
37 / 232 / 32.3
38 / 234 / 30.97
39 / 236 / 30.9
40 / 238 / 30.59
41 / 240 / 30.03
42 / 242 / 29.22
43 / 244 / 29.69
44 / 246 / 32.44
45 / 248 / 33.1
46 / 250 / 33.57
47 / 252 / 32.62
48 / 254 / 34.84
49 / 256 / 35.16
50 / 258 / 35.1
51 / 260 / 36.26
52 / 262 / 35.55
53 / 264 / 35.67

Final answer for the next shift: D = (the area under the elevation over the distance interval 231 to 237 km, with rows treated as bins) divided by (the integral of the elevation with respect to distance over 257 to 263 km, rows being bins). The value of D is 0.88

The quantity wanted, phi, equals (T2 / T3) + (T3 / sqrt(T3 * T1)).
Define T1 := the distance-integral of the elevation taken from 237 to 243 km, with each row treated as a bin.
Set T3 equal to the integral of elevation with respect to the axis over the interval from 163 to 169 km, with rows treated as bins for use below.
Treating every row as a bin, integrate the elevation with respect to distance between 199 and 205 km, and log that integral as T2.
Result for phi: 2.14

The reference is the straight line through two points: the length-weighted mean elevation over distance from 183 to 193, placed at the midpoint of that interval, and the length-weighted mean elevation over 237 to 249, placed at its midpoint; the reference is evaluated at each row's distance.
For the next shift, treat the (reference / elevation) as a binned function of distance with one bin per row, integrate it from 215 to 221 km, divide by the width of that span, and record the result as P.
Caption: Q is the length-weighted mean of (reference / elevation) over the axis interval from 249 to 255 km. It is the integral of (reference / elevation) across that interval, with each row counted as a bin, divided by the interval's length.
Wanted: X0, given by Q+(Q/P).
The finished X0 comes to 1.92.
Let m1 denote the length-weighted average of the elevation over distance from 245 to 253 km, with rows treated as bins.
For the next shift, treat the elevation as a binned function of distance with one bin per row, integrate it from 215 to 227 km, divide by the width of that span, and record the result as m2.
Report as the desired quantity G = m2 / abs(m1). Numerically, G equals 1.04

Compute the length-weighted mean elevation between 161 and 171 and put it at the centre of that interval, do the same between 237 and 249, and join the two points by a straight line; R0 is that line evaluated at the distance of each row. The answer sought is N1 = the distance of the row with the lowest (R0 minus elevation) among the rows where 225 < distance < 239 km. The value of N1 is 226 km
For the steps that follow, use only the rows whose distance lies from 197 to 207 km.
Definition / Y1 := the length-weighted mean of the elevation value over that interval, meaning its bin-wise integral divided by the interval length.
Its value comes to 32.7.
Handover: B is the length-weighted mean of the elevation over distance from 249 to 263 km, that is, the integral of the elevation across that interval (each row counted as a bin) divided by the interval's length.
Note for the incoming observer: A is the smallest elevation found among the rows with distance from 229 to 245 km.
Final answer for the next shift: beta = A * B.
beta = 1015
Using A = 29.22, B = 34.7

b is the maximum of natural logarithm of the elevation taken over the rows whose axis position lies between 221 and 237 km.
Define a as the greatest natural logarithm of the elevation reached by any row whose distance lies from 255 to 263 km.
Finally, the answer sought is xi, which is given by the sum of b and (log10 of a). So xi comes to 4.08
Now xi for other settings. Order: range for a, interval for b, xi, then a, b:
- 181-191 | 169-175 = 3.93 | 3.51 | 3.38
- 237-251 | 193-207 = 4.05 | 3.51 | 3.51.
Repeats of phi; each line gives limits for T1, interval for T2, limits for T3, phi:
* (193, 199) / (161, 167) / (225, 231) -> 1.85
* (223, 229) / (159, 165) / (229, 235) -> 1.85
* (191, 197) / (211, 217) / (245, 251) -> 2.05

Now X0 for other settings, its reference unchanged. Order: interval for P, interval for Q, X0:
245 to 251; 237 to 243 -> 2.14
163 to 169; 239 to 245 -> 1.94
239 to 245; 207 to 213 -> 1.80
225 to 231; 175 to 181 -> 2.00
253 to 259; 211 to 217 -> 1.96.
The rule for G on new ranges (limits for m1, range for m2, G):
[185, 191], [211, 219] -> 1.09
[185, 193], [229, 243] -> 0.97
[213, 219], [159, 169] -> 0.82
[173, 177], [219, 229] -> 1.11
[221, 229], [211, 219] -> 1.03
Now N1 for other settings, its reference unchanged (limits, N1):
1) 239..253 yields 250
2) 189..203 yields 202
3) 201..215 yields 212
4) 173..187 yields 180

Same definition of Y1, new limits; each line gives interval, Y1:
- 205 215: 34.0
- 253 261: 35.3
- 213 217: 34.2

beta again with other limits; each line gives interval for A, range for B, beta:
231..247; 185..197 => 932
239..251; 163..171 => 825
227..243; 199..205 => 955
